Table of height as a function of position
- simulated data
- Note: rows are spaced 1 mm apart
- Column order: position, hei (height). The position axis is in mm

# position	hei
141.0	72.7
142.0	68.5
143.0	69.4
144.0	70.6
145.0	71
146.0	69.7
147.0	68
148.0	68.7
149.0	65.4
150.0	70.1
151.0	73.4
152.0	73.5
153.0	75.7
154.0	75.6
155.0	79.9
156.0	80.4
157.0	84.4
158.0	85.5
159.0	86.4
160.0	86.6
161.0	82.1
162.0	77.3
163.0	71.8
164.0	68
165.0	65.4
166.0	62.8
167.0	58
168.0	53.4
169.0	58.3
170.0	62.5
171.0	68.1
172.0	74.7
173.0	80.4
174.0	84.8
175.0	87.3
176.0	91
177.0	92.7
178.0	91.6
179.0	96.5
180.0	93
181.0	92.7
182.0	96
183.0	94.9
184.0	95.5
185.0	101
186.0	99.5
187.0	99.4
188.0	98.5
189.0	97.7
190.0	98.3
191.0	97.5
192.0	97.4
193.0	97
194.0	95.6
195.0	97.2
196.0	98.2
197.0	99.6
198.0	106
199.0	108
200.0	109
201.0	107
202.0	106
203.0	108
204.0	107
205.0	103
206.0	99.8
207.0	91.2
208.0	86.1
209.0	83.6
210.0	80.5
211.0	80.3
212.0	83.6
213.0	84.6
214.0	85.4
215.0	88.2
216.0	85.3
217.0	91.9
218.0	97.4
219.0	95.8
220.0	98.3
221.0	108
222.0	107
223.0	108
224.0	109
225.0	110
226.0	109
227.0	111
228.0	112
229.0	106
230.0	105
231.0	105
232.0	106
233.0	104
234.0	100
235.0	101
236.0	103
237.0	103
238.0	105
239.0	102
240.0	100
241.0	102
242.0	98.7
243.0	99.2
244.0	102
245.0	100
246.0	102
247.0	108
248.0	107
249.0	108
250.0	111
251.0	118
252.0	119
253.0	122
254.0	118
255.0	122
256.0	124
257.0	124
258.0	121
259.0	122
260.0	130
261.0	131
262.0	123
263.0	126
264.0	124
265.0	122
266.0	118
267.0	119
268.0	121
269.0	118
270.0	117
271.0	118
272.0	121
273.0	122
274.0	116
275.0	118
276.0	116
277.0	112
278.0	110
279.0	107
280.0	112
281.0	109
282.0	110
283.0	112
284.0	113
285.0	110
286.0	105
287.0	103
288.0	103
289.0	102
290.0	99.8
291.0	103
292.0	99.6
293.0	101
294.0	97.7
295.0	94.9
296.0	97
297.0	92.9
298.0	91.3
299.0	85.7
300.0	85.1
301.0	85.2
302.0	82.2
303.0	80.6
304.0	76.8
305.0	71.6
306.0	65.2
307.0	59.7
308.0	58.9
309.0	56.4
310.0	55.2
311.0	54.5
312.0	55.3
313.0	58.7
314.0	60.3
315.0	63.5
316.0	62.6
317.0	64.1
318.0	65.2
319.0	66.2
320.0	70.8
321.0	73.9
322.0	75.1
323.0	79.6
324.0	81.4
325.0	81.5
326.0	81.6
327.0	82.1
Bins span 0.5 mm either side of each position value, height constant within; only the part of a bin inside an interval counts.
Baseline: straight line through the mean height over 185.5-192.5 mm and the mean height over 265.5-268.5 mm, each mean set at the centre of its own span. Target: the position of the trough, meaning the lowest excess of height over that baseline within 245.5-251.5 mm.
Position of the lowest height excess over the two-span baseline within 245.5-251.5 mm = 246.0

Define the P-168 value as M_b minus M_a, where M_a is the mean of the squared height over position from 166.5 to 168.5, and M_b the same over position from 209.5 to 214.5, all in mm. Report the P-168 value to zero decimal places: 3766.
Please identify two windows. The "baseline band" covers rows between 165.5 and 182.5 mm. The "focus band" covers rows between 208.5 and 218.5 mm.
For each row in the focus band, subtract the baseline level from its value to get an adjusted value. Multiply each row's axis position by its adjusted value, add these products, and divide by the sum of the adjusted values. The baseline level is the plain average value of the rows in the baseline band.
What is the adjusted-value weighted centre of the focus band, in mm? 215.2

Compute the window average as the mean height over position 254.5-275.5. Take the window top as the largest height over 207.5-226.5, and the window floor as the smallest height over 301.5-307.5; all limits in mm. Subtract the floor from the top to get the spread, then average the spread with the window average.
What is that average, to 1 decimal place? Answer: 86.0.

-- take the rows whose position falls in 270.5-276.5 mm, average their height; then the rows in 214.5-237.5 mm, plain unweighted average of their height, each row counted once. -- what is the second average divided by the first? 0.9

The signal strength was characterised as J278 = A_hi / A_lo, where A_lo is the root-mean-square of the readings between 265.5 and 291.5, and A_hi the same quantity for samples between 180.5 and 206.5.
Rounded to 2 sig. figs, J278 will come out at 0.89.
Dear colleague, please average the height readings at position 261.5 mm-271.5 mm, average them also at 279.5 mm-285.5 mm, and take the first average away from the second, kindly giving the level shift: -10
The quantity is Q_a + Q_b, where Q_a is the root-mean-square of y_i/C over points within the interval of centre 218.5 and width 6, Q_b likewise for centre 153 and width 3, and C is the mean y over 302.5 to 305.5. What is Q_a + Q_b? 2.24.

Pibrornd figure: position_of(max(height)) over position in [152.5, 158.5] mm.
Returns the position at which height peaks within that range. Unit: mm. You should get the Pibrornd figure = 158.0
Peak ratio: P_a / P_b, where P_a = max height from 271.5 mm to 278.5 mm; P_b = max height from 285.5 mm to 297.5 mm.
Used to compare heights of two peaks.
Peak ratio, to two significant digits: 1.2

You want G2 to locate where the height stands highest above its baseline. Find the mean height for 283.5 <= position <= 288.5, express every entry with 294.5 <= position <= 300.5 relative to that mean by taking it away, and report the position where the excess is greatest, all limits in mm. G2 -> 296.0 mm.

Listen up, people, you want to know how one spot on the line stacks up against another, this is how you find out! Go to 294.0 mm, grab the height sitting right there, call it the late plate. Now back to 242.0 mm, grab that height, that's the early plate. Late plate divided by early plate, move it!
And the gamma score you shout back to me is 0.99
